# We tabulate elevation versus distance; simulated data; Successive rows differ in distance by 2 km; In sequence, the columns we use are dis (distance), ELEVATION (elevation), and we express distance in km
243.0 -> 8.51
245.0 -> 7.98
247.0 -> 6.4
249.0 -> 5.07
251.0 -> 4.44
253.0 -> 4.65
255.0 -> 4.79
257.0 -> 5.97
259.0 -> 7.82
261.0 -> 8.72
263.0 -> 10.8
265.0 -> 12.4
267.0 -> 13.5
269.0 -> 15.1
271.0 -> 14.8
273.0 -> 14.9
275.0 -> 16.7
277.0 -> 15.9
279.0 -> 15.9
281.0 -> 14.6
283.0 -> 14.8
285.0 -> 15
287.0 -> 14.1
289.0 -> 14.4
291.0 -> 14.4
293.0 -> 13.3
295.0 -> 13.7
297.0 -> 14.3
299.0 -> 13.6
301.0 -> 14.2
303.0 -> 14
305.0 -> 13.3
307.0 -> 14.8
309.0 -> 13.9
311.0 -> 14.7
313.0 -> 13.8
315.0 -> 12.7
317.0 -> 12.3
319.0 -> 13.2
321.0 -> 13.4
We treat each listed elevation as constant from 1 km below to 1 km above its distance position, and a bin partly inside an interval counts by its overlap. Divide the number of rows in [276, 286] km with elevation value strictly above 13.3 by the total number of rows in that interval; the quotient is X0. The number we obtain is 1.00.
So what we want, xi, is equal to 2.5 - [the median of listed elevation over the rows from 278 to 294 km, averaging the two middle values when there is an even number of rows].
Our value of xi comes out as -12.0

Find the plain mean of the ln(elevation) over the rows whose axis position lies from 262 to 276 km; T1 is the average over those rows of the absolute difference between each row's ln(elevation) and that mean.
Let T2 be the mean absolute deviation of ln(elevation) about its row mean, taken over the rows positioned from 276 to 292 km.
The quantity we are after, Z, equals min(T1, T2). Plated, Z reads 0.035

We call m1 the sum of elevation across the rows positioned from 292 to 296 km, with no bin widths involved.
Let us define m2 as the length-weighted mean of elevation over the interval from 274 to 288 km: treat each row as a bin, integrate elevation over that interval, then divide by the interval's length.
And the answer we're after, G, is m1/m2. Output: 1.77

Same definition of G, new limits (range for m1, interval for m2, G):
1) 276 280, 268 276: 2.07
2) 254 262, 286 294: 1.94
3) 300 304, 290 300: 2.03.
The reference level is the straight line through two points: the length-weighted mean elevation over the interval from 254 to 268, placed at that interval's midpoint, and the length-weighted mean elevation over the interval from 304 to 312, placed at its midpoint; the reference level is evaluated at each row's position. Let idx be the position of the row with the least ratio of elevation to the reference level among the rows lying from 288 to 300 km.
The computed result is 299.0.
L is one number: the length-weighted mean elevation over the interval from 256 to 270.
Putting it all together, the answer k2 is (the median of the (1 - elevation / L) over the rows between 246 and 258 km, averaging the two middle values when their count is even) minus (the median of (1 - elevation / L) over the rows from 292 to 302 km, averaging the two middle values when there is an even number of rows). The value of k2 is 0.8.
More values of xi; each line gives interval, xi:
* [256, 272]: -9.1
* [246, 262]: -3.0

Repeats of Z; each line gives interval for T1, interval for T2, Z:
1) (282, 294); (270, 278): 0.030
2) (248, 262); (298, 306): 0.024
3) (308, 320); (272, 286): 0.042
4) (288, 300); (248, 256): 0.030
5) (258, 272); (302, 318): 0.051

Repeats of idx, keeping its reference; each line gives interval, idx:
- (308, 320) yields 317.0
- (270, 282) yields 281.0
